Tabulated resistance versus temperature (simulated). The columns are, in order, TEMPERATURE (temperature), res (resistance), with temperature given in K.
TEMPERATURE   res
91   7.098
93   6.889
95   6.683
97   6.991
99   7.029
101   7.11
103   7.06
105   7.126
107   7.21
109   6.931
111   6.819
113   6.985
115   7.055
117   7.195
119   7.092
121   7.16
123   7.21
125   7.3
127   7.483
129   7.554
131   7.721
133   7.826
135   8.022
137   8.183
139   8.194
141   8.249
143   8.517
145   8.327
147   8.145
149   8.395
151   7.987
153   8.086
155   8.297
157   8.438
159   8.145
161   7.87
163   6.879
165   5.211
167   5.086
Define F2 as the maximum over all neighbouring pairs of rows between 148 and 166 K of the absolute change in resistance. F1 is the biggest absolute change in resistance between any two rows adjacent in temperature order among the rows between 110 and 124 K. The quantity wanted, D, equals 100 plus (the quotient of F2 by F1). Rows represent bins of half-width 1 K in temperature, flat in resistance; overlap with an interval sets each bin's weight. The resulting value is 110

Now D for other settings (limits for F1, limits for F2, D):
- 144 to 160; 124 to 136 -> 100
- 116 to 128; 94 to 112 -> 102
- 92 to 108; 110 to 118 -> 101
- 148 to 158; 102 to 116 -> 101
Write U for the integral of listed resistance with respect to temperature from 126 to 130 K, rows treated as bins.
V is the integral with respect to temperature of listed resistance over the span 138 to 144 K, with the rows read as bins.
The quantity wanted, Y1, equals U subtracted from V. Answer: 20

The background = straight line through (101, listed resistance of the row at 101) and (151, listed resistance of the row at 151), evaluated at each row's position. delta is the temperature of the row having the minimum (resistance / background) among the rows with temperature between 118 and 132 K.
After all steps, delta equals 119 K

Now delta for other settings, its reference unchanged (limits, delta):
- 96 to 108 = 103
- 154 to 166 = 165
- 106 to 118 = 111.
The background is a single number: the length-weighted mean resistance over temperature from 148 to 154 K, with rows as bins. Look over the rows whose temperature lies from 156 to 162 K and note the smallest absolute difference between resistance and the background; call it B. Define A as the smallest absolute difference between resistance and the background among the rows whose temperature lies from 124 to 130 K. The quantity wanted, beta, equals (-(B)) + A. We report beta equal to 0.6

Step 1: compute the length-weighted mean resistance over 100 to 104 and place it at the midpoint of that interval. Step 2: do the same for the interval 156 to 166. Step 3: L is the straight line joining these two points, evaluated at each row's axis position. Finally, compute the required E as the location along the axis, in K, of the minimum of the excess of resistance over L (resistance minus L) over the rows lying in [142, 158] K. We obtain 151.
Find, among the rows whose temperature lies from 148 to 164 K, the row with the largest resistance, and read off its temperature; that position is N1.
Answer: 157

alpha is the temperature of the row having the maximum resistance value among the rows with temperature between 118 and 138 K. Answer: 137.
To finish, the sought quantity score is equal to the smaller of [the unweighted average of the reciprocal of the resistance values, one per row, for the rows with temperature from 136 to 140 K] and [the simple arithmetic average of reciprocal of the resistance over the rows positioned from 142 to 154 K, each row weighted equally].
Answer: 0.121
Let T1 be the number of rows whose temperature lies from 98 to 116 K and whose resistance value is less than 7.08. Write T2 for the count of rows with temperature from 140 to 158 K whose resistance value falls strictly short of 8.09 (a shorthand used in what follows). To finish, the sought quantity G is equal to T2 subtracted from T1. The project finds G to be 4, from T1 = 6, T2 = 2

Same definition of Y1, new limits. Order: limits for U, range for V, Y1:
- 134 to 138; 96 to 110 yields 67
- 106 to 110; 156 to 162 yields 21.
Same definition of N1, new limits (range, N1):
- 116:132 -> 131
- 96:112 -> 107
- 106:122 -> 107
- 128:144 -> 143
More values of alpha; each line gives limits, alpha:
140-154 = 143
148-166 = 157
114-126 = 125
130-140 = 139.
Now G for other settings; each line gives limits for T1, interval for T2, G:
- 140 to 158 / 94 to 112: -9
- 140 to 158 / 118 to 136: -9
